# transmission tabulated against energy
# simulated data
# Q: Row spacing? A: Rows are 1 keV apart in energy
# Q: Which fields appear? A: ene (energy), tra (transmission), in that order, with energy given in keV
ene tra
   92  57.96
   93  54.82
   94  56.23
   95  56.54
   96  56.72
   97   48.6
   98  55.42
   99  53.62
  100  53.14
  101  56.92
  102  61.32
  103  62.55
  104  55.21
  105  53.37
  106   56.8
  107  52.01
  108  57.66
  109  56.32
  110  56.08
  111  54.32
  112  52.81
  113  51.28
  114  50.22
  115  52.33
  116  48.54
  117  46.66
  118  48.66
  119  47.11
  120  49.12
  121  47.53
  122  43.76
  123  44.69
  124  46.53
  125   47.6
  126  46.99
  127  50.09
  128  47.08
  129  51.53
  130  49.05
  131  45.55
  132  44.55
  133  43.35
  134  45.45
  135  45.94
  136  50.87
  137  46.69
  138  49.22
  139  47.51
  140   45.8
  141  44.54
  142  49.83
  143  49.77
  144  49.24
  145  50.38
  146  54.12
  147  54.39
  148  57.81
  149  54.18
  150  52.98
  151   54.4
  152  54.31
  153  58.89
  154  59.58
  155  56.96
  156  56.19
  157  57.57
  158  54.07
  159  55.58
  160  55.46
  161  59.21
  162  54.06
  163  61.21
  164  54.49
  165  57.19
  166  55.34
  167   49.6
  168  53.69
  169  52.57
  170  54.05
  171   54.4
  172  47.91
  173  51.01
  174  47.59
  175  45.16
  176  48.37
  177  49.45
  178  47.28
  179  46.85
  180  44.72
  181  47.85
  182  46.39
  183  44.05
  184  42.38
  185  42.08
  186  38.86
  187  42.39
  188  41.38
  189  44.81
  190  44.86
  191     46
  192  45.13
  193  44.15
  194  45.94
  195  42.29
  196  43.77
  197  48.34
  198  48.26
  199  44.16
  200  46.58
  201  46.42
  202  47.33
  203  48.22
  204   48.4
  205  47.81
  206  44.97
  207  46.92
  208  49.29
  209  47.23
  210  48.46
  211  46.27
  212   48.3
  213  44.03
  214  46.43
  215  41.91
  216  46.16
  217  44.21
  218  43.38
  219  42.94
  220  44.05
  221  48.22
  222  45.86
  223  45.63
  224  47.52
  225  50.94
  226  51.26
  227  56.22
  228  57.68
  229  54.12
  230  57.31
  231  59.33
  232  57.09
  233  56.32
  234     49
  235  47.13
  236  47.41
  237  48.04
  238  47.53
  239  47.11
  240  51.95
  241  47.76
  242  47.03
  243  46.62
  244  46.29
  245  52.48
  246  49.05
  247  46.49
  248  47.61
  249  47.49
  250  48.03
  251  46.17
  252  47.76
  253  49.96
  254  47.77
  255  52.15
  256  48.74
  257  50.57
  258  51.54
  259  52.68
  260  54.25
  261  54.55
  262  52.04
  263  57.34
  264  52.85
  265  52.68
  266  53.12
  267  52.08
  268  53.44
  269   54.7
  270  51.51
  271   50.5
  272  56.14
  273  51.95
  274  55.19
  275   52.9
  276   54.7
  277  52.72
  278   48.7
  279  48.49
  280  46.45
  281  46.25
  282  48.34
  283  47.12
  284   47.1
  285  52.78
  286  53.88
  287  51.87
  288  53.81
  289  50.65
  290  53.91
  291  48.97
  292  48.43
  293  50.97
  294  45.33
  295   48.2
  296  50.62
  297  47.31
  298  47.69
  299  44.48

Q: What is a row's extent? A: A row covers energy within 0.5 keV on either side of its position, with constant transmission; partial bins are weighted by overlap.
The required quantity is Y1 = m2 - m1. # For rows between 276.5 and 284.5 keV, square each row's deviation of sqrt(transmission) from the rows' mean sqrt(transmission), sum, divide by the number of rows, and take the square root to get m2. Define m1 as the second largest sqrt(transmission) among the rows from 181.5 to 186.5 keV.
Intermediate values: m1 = 6.64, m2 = 0.14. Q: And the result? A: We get -6.50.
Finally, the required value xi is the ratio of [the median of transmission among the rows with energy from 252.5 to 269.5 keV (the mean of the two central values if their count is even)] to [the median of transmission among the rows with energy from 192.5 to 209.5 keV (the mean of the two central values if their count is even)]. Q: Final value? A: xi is 1.12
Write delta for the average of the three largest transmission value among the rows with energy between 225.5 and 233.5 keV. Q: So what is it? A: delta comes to 58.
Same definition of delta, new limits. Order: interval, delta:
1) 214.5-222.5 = 47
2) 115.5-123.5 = 49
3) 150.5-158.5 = 59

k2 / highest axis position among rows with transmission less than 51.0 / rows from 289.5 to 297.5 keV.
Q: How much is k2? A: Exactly 297 keV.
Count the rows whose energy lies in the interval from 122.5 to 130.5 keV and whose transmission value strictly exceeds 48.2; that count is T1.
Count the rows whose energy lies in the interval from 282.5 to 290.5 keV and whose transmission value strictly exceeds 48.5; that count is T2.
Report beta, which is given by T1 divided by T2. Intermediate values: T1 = 3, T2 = 6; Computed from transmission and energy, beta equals 0.5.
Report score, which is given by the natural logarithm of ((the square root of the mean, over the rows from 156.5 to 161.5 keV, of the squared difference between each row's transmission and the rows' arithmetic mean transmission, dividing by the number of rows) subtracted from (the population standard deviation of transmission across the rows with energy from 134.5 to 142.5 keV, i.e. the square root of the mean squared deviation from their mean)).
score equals -1.30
